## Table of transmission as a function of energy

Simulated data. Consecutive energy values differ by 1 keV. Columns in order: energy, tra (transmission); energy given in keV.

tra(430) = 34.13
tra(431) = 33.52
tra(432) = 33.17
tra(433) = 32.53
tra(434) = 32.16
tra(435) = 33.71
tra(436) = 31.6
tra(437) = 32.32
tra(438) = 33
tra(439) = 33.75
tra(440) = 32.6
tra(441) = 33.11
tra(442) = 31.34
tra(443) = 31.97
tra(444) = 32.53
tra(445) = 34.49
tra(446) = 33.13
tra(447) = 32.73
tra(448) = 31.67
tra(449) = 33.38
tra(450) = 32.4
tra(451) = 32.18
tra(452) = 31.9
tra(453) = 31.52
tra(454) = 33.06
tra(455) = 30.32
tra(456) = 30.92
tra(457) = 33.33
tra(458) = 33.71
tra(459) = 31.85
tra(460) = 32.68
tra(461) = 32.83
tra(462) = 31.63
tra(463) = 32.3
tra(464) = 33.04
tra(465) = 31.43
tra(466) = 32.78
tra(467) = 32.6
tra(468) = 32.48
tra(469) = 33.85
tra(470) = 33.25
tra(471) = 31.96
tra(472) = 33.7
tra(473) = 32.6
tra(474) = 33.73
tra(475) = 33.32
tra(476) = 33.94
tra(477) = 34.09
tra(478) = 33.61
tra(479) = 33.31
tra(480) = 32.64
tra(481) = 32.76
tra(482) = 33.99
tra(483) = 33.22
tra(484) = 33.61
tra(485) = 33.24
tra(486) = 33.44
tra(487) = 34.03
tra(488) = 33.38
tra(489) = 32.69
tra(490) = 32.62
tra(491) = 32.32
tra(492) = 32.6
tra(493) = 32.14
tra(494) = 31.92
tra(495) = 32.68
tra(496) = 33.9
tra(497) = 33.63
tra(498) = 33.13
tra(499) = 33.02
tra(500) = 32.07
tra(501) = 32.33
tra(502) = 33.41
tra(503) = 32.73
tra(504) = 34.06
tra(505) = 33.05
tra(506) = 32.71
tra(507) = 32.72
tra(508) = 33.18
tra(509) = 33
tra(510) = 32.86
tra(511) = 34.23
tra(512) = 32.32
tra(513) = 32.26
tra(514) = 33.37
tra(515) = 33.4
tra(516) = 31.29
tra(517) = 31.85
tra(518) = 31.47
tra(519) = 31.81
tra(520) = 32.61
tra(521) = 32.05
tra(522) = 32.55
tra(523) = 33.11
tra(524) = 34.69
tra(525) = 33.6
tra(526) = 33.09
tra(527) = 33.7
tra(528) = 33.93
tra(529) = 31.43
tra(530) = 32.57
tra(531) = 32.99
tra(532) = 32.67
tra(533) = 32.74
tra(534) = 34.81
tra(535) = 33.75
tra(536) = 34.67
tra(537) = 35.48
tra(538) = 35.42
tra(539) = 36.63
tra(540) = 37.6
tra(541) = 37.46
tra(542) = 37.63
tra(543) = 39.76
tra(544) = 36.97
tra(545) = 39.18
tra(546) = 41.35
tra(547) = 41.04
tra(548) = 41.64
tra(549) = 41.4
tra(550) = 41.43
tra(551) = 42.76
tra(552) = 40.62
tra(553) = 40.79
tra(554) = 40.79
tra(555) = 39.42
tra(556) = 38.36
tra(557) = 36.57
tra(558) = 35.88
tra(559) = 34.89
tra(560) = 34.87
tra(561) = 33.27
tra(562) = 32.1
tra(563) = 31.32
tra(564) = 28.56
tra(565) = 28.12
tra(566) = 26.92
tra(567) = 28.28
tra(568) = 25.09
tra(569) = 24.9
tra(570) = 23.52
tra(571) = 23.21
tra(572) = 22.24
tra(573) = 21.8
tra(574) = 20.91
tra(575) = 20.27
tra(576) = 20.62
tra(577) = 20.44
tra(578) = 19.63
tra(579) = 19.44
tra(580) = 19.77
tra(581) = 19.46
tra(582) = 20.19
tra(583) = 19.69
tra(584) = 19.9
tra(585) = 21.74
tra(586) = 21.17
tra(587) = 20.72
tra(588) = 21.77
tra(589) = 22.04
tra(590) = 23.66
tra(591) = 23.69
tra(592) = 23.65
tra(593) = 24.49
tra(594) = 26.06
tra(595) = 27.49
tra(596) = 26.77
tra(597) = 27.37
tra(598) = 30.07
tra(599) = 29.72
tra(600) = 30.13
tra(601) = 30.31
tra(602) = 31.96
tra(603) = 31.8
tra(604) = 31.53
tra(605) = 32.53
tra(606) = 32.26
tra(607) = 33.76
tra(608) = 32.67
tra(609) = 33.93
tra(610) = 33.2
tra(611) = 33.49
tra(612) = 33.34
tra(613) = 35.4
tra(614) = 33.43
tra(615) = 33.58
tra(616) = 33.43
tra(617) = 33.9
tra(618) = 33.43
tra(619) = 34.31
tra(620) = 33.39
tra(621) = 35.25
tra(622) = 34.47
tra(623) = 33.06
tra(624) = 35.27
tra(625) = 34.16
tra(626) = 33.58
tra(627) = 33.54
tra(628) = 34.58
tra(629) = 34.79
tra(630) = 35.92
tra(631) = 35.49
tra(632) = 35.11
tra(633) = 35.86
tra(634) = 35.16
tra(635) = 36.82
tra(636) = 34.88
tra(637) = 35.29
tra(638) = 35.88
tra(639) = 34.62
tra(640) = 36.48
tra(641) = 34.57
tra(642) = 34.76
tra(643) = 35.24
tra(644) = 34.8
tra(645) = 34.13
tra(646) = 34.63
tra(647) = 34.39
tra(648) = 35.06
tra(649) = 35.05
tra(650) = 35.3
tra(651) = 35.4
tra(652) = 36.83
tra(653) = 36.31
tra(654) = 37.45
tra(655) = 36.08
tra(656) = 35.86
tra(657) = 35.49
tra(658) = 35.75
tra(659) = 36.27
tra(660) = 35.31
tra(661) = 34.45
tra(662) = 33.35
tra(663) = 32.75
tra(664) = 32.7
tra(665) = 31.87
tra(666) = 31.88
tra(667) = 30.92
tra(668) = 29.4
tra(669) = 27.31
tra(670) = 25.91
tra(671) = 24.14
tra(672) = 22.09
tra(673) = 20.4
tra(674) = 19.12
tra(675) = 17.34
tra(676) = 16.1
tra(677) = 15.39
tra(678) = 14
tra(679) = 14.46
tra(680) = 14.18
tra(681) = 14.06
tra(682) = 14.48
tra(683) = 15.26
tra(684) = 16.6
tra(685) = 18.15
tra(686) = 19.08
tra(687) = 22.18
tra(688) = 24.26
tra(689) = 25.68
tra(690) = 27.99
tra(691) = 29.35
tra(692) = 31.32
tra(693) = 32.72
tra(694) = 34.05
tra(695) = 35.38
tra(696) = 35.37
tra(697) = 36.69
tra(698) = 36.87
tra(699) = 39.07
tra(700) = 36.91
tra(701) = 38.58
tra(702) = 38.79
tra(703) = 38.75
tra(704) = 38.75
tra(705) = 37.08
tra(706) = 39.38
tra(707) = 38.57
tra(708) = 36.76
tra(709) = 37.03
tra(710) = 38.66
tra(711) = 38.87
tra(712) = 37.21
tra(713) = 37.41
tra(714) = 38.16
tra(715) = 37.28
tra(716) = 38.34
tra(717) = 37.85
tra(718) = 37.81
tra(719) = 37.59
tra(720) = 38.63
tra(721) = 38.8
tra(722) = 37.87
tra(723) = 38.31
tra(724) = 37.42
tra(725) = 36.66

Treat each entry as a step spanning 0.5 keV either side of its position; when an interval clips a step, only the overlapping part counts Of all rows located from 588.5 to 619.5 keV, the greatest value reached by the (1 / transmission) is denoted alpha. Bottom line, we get 0.045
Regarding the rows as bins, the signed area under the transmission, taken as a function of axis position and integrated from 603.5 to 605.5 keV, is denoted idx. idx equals 64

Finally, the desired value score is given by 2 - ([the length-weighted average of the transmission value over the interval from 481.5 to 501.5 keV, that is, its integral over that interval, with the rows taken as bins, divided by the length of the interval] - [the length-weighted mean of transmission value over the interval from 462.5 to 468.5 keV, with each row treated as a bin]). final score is 1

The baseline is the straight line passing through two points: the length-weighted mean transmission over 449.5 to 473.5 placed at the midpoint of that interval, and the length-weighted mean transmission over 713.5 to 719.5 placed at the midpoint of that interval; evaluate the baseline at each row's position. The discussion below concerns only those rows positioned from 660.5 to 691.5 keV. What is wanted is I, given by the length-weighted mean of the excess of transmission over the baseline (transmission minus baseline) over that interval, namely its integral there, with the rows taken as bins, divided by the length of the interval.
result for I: -13.9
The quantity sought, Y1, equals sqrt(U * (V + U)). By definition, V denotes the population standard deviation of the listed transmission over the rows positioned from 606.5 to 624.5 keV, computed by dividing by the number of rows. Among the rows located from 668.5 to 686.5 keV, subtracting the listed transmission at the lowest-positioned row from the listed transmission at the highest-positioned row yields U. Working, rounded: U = -8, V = 0.77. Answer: 7.8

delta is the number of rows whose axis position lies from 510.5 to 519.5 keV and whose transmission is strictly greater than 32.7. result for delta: 3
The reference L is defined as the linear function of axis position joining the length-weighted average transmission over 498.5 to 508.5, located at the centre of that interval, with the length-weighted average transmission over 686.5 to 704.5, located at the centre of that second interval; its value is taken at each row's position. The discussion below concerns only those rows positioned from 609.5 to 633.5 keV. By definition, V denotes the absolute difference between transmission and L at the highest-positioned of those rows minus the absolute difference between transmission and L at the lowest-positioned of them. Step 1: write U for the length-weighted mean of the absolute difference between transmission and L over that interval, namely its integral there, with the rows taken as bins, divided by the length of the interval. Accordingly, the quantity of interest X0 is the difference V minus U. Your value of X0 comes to 2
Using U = 1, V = 2.5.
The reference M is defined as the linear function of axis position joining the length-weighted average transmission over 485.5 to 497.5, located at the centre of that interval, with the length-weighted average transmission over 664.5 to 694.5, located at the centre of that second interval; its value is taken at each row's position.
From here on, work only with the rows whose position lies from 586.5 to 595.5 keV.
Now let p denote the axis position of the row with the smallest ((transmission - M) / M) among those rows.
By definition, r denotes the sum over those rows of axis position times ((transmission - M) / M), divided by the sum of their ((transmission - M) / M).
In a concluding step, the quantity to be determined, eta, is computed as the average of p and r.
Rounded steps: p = 587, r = 589.6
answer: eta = 588.3 keV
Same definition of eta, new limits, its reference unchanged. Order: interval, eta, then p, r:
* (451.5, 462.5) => 455.8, 455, 456.5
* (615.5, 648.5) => 624.6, 616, 633.1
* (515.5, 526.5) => 519.8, 516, 523.5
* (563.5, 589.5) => 578.9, 579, 578.8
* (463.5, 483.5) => 467.1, 465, 469.2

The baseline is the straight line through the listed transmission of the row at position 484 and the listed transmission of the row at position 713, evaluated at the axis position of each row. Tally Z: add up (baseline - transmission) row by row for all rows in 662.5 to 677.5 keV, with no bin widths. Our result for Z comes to 173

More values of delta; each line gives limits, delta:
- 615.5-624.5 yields 9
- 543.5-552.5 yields 9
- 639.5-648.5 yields 9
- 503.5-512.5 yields 8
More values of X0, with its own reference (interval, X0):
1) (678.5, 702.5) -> -23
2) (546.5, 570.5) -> -4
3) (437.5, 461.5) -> -1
